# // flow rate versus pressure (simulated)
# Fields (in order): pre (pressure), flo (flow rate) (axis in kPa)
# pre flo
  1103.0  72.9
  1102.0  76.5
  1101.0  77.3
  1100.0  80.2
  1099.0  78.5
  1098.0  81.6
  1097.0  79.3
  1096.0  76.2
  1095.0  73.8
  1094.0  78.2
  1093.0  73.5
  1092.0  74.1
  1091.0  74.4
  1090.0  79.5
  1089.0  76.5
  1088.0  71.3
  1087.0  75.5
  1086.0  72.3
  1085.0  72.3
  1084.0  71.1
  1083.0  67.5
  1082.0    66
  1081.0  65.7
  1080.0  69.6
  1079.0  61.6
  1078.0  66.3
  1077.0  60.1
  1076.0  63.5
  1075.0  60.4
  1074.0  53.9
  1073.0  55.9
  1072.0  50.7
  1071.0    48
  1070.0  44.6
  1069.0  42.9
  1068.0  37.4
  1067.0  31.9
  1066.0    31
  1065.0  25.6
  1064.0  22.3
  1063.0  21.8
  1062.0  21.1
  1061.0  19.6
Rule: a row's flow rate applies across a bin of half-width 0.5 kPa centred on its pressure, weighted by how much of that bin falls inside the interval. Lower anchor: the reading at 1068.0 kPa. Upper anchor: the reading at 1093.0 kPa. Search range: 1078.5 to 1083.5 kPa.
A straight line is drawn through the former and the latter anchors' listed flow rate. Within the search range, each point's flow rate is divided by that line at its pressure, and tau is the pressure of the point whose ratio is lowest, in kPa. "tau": 1083.0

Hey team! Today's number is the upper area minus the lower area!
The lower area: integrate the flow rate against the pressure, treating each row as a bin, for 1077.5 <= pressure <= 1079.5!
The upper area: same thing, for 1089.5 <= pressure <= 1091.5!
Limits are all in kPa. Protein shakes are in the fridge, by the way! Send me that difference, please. 26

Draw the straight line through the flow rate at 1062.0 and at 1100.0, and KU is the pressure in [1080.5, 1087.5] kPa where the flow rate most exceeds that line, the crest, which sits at 1084.0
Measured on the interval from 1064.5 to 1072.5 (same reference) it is 1072.0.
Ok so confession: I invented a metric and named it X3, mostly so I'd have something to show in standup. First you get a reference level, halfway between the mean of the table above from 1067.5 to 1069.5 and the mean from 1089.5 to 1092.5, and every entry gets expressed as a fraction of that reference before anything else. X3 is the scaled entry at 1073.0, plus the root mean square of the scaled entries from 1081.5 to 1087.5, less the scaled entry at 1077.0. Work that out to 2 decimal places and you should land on 1.15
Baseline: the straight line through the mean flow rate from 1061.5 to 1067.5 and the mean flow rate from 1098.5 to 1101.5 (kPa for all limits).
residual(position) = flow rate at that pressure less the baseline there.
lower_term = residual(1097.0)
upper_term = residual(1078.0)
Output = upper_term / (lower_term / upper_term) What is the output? 82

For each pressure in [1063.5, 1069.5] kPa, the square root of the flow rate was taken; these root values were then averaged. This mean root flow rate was 5.61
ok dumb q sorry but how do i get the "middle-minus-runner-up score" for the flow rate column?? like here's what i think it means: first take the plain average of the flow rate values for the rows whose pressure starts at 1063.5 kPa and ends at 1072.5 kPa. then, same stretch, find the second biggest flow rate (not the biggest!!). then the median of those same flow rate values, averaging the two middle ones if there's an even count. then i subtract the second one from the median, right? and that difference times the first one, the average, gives -394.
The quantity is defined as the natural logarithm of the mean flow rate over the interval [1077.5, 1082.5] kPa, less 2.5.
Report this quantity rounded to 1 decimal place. 1.7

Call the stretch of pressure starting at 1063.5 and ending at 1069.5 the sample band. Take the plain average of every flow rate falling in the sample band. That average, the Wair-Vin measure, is 32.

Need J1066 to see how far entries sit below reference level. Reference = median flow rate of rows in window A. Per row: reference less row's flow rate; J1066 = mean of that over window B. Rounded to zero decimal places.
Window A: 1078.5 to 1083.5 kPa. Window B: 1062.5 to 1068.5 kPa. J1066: 38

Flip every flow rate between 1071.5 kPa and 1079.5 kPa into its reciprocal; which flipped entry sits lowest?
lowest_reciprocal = 0.0151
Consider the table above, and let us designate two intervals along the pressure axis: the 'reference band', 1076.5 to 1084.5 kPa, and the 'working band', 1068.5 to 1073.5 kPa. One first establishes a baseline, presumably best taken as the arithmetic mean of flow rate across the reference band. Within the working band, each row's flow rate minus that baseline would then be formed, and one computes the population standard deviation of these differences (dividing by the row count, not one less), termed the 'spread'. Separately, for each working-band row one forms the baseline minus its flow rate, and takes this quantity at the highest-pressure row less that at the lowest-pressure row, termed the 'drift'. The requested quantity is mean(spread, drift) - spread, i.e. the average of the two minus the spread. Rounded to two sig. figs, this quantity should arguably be -8.8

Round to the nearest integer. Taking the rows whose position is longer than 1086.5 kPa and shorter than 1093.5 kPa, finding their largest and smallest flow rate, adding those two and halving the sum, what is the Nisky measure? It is 75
